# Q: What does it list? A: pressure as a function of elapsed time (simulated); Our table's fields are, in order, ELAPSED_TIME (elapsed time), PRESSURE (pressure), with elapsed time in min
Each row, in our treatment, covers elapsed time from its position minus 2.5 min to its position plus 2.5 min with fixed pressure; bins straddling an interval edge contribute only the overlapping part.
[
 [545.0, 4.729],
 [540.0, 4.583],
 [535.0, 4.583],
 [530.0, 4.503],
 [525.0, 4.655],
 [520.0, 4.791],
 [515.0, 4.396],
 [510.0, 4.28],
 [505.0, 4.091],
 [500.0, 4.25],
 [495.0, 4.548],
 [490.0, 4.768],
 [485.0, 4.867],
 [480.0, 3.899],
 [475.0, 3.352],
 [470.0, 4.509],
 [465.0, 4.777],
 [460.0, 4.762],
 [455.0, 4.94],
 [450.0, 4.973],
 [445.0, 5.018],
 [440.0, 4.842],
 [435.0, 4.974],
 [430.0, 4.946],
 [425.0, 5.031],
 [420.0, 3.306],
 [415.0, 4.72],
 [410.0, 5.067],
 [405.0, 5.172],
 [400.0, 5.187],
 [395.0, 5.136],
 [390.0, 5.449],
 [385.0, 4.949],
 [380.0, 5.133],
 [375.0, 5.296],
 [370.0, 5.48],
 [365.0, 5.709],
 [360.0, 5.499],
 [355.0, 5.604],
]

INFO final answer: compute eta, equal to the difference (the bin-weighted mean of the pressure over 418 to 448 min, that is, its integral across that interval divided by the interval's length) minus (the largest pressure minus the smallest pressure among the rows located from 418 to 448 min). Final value 3.0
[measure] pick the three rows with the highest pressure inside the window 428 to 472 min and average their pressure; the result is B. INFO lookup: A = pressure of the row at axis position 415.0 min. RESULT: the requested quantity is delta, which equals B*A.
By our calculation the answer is 23.5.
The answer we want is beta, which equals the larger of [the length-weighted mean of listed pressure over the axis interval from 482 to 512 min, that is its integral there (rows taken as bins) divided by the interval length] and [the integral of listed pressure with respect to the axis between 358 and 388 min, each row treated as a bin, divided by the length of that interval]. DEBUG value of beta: 5.34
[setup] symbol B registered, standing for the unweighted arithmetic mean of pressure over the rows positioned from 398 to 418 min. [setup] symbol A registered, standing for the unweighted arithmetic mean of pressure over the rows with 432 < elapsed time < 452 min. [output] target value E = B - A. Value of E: 0.1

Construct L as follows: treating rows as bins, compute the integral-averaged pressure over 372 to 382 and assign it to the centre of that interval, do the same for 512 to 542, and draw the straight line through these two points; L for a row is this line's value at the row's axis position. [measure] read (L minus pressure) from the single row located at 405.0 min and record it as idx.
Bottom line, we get -0.1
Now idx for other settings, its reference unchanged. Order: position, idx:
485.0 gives -0.1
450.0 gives -0.1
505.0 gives 0.6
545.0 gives -0.2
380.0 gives 0.1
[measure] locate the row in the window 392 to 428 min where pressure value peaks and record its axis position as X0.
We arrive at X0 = 400.0 min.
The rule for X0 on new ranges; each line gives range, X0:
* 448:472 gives 450.0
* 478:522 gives 485.0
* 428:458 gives 445.0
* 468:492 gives 485.0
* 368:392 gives 370.0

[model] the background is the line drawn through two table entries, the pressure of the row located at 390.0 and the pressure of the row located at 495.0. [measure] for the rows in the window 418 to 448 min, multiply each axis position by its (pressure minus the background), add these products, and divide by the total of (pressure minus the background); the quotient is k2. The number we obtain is 422.5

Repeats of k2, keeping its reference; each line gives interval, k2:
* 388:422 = 414.6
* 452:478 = 473.9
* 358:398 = 380.3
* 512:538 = 526.7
